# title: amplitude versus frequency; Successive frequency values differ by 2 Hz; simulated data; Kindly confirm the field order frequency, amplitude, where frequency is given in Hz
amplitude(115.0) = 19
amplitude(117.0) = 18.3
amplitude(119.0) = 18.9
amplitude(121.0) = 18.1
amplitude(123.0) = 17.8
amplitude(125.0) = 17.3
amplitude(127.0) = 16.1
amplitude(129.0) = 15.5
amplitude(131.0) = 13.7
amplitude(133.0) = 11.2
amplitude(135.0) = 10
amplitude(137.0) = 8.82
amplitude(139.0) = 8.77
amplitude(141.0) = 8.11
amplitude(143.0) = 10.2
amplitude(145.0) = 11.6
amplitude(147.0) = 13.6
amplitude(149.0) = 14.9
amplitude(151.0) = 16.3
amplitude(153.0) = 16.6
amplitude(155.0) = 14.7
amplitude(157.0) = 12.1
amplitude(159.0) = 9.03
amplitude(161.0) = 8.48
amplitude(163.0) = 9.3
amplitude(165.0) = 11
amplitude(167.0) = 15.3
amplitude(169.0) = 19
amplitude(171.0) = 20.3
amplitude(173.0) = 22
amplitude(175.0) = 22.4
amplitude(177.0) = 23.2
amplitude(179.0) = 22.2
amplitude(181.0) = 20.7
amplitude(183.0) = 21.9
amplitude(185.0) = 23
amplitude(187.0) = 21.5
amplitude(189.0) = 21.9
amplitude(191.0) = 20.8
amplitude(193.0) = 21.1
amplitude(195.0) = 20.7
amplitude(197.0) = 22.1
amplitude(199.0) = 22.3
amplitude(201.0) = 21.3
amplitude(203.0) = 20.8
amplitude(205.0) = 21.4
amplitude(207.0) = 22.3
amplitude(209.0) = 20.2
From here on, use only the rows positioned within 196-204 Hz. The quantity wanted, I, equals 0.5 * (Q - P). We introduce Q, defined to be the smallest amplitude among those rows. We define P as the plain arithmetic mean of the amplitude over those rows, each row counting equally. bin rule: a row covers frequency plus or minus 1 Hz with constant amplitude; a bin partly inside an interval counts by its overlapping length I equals -0.41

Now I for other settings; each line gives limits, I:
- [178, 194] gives -0.47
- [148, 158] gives -1.41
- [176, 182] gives -0.67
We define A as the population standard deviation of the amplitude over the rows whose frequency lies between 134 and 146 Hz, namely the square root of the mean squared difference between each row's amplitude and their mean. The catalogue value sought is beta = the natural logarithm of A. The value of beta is 0.1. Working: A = 1.2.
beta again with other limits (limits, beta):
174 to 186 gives -0.2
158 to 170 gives 1.4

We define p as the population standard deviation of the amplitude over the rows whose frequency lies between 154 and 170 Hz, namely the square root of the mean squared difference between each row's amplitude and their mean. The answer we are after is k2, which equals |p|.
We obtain 3.5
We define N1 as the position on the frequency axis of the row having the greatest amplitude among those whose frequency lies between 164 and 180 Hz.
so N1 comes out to 177.0 Hz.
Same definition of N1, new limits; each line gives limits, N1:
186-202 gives 199.0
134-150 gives 149.0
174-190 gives 177.0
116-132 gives 119.0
